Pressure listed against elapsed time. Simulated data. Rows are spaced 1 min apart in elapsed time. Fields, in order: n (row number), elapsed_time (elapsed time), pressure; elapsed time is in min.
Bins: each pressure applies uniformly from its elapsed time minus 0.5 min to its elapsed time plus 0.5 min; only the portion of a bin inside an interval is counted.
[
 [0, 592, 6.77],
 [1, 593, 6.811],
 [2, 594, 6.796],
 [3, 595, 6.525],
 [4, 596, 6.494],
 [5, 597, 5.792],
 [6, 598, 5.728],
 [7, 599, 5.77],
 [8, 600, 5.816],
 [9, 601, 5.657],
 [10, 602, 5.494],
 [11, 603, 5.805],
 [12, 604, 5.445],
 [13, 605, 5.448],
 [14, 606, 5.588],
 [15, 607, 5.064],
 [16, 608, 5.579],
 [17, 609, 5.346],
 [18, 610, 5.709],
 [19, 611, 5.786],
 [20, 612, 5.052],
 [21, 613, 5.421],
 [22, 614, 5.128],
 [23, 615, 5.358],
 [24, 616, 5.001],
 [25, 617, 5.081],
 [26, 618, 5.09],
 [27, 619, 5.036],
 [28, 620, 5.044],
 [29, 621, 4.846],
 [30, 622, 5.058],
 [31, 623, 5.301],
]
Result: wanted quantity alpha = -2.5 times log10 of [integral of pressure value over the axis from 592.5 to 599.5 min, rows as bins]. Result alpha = -4.1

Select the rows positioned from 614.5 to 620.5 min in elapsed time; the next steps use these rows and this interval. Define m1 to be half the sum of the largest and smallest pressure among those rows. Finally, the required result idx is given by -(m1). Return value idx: -5.18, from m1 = 5.18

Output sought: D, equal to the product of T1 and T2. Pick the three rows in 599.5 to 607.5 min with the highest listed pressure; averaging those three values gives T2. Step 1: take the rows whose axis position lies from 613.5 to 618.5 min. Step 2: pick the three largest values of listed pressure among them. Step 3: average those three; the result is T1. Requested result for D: 29.9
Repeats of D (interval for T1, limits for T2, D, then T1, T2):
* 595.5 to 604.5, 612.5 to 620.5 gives 32.0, 6.0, 5.3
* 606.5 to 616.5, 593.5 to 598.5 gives 37.6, 5.7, 6.6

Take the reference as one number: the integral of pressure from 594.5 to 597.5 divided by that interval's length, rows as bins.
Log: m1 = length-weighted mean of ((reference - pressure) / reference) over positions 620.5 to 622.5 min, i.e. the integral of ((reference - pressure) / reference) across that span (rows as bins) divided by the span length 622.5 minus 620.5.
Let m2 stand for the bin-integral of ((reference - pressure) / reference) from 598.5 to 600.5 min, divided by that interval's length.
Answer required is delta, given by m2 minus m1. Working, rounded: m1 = 0.210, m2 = 0.08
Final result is -0.13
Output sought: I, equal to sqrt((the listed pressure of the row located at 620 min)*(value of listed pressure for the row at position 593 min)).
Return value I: 5.86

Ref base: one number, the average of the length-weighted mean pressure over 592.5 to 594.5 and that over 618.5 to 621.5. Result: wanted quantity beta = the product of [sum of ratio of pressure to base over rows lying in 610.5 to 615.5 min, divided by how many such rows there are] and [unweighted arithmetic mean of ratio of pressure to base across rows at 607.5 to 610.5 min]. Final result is 0.86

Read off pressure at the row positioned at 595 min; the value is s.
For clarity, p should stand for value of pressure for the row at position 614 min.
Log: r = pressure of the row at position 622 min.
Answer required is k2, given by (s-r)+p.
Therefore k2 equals 6.6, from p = 5.128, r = 5.058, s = 6.525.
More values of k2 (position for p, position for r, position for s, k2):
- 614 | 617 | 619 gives 5.1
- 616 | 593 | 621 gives 3.0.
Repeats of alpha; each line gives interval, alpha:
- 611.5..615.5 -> -3.3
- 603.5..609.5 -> -3.8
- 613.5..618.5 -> -3.5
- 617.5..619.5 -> -2.5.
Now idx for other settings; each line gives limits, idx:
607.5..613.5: -5.42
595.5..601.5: -6.08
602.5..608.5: -5.43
